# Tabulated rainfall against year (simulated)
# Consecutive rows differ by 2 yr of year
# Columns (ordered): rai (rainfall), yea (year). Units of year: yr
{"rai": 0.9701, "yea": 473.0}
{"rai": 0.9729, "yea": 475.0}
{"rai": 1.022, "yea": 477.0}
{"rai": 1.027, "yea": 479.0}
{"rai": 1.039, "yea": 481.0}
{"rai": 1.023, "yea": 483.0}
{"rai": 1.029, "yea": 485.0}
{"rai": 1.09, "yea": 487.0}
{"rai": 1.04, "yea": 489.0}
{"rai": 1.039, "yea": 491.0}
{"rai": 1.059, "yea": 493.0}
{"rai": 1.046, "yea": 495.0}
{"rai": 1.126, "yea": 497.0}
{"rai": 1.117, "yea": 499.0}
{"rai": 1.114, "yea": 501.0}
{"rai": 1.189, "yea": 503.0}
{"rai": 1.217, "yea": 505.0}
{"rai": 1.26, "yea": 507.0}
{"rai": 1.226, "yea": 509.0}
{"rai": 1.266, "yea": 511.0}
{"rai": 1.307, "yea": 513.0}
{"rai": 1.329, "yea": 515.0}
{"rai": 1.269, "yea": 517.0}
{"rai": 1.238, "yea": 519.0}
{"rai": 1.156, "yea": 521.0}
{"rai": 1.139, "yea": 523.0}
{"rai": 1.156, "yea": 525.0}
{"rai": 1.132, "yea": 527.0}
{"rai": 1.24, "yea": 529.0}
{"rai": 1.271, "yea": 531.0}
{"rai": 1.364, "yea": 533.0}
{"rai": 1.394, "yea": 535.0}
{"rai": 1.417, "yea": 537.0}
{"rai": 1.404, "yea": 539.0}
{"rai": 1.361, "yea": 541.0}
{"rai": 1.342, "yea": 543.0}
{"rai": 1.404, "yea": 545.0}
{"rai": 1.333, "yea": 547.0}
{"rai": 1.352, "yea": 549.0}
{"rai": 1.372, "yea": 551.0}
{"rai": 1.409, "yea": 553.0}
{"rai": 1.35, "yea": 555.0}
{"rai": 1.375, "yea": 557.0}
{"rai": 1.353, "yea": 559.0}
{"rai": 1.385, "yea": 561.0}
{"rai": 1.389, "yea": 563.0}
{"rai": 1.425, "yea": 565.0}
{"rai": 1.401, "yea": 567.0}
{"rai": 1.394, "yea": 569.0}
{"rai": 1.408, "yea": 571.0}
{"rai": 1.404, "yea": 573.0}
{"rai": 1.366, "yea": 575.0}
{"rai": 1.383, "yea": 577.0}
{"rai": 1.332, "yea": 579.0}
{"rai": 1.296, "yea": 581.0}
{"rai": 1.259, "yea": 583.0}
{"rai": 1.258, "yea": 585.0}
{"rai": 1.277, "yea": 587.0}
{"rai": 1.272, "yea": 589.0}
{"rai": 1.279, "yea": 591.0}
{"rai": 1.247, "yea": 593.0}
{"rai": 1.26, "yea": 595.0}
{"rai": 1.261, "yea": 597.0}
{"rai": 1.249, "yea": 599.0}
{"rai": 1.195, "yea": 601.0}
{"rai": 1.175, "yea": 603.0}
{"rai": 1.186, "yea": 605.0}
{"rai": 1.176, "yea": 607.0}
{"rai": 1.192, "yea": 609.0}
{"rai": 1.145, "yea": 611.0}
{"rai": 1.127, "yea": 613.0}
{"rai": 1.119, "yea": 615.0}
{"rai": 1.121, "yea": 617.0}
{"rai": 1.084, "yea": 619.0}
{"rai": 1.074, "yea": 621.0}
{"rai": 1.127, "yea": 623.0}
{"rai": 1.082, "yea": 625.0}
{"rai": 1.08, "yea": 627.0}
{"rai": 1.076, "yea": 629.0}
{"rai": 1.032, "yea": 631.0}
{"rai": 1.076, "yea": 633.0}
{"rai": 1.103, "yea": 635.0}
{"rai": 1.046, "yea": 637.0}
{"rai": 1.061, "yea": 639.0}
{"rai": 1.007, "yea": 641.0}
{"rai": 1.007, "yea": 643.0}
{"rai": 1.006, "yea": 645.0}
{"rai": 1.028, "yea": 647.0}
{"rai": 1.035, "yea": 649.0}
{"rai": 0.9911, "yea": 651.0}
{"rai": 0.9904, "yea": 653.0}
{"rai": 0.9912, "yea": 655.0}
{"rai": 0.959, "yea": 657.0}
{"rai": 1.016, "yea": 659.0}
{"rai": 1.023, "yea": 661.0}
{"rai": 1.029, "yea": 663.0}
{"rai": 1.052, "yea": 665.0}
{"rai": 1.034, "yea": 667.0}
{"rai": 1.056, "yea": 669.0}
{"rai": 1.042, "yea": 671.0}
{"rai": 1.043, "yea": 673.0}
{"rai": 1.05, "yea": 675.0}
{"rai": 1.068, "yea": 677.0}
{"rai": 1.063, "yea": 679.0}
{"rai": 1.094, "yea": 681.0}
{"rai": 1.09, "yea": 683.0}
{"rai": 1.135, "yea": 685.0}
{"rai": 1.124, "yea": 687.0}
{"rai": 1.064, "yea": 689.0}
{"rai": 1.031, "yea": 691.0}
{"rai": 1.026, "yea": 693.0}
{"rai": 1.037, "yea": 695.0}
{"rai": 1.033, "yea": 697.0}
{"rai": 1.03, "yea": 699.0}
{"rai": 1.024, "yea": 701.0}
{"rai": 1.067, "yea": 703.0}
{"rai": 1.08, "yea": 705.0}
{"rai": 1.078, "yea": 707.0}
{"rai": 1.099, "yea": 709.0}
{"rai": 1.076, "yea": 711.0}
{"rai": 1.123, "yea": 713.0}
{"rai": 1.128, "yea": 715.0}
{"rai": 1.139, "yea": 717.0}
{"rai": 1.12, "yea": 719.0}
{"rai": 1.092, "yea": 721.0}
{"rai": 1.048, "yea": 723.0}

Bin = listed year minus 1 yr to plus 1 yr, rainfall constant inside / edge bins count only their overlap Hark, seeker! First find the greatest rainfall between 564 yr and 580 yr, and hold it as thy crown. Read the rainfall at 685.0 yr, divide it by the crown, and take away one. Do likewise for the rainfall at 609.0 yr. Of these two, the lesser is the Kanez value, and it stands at -0.20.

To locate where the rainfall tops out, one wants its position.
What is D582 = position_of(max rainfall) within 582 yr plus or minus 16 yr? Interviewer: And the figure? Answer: 571.0 yr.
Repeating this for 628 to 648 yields 635.0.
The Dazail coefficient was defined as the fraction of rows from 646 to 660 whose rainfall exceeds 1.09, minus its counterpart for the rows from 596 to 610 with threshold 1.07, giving -1.0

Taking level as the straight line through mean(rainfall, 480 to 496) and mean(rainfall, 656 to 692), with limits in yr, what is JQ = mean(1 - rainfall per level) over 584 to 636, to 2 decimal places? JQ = -0.11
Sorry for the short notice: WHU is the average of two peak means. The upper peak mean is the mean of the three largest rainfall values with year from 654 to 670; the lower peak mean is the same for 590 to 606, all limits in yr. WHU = 1.16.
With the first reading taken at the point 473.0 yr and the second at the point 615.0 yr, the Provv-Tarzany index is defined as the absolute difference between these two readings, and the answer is 0.15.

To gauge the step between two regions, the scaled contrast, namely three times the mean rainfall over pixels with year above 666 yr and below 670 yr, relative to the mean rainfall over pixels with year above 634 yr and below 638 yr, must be 2.9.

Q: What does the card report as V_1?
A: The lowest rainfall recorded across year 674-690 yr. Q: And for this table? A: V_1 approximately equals 1.05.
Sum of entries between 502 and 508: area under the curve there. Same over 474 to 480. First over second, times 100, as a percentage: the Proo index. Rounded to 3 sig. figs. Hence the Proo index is 121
